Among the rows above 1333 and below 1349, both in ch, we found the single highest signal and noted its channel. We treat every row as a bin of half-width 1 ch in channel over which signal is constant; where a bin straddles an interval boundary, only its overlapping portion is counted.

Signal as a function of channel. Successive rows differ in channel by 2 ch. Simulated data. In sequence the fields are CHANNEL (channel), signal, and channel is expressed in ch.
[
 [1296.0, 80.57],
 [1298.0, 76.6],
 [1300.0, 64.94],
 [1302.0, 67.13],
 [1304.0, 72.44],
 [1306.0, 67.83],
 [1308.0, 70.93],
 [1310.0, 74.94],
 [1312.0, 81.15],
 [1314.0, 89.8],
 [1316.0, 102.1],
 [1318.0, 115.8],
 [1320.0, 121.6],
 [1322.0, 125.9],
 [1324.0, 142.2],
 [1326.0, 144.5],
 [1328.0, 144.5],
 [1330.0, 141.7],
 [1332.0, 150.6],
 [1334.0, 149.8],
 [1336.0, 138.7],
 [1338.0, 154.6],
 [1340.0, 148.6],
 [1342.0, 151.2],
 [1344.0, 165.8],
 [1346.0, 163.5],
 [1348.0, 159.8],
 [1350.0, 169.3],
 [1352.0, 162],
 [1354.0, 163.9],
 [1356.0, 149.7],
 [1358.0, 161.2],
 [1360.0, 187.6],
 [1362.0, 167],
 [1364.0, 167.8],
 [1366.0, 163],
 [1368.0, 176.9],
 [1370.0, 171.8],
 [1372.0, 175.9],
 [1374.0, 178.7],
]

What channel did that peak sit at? 1344.0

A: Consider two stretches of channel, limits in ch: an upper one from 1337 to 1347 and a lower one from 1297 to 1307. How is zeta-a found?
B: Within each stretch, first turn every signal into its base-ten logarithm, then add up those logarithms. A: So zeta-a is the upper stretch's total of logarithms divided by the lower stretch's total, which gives 1.19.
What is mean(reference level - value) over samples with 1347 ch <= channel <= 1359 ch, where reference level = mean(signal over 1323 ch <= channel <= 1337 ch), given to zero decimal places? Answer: -16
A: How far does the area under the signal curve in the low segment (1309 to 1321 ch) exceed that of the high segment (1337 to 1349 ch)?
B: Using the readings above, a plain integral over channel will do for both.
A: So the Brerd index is -716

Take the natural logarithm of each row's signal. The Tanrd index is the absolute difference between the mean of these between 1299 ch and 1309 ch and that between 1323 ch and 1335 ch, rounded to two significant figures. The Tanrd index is 0.75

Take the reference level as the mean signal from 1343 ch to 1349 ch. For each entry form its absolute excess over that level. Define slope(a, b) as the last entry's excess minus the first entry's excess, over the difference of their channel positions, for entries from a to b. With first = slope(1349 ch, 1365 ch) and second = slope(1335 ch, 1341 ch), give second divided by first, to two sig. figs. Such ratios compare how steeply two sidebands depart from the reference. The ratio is 23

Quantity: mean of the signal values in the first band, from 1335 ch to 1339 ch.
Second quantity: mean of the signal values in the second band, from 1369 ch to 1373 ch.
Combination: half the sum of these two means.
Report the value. 160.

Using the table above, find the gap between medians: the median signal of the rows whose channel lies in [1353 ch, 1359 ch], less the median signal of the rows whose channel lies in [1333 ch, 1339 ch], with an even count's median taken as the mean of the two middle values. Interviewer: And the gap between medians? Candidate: 11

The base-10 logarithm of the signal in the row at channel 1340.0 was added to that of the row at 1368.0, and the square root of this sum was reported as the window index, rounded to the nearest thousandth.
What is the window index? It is 2.102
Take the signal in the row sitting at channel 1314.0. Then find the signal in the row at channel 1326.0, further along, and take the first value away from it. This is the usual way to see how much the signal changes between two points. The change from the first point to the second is 55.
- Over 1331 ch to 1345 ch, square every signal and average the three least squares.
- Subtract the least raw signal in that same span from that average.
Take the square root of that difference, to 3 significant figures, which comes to 145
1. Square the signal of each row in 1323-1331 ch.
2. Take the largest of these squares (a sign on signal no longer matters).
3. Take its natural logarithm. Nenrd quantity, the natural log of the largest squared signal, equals 9.9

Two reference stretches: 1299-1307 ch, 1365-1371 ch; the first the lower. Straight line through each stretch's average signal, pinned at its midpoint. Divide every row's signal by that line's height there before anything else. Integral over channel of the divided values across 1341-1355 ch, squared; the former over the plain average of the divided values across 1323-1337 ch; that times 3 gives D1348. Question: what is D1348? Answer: 612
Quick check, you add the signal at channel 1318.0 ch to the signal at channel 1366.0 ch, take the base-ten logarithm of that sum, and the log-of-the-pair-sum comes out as 2.45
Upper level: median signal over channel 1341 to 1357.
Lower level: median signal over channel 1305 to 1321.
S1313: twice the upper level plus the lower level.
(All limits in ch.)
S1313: 411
